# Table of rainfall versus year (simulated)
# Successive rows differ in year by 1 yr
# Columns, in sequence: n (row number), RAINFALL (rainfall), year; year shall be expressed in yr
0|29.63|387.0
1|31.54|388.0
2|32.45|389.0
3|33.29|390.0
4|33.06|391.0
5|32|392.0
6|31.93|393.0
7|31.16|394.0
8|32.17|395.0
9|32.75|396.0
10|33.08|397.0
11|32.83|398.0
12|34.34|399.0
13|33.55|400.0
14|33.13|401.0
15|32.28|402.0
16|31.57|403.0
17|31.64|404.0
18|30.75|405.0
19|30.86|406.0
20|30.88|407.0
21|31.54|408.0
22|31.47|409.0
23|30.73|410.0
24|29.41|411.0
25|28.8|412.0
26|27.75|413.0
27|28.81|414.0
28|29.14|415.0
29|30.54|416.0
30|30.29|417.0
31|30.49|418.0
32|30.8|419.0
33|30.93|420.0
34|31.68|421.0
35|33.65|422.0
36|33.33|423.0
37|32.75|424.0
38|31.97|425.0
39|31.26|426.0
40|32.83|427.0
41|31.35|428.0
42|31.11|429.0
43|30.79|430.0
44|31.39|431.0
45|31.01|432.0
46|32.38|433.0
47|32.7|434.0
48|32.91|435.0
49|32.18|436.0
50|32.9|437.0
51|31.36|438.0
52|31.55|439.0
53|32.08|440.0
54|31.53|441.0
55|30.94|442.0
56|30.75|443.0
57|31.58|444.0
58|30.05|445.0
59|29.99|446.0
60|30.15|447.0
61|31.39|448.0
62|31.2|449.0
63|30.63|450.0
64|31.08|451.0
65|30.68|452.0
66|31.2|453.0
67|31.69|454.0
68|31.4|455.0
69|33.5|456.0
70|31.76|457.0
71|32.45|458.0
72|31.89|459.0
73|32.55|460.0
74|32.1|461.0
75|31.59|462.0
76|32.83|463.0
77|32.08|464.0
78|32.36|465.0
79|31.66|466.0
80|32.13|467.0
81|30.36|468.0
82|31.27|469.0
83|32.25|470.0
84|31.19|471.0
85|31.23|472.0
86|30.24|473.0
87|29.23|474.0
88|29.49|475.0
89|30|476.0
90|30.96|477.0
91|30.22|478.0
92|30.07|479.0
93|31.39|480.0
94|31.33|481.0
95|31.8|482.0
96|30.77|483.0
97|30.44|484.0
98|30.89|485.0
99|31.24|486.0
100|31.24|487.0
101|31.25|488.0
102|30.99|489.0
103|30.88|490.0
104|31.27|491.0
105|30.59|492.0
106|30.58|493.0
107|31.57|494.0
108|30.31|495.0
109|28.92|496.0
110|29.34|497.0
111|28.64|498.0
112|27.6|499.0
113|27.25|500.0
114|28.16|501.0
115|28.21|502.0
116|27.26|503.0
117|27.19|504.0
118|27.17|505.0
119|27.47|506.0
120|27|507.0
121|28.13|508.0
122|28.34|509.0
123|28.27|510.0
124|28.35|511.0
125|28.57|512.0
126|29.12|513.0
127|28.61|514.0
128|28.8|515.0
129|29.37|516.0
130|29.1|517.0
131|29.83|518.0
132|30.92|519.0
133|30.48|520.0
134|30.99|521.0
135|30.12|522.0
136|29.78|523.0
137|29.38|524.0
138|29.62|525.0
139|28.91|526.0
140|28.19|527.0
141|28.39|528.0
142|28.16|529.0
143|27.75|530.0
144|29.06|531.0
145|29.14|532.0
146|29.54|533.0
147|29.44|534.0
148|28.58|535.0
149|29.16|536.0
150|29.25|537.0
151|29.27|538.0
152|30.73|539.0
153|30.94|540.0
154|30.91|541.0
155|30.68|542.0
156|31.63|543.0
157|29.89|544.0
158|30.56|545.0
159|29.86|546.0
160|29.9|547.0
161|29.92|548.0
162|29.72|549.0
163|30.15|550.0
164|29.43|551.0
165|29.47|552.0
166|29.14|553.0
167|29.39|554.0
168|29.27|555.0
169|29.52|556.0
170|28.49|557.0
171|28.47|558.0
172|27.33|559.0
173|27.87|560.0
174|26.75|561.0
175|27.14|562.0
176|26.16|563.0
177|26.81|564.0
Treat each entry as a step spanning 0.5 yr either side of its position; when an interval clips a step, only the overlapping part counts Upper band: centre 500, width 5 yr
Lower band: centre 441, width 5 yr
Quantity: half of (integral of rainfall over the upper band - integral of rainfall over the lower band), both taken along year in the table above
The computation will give -8.5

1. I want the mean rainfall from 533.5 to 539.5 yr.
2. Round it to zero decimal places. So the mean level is 29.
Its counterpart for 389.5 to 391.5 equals 33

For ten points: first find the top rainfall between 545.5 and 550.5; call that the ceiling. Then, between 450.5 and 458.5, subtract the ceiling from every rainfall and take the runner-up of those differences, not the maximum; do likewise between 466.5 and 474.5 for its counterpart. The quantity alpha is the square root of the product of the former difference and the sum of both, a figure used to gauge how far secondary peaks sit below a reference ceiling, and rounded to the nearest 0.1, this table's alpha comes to 3.1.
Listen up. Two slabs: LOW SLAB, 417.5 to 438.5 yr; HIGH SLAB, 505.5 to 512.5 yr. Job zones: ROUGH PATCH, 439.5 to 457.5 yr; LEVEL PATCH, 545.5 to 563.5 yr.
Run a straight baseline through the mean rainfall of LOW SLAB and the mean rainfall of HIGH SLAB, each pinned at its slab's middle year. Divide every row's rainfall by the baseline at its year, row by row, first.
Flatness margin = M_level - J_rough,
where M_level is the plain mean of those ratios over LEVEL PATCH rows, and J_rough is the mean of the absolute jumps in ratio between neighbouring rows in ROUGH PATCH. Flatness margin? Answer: 1.09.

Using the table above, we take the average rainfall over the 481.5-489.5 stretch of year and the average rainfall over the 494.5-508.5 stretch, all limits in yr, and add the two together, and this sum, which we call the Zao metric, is 59.1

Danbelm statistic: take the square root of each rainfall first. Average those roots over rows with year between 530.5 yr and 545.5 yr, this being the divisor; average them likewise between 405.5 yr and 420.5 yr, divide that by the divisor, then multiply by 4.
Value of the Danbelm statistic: 4.02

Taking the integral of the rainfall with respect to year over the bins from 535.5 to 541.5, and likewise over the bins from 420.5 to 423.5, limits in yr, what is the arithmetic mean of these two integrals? 139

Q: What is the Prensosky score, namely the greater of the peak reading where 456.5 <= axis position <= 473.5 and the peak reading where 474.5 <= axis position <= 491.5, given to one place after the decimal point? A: 32.8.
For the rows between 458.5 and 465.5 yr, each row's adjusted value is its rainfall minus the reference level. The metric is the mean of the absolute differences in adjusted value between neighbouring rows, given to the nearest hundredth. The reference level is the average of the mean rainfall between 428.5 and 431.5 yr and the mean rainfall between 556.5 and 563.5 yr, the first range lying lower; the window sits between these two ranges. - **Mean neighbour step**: 0.65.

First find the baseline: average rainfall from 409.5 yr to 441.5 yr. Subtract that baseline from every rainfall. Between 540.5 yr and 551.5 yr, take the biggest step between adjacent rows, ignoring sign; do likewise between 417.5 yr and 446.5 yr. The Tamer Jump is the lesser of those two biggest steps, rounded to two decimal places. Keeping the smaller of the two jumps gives 1.74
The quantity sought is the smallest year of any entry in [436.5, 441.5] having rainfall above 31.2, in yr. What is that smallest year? 437.0 yr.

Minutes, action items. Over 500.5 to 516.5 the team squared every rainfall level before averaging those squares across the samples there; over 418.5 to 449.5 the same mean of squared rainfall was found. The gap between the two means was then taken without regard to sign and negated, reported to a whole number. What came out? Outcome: -210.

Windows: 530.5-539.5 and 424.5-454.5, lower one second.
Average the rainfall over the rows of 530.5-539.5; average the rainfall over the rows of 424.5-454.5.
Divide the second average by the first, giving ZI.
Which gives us 1.07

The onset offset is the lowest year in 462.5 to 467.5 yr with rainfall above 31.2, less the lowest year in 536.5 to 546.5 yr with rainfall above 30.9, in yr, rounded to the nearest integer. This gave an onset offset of -77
